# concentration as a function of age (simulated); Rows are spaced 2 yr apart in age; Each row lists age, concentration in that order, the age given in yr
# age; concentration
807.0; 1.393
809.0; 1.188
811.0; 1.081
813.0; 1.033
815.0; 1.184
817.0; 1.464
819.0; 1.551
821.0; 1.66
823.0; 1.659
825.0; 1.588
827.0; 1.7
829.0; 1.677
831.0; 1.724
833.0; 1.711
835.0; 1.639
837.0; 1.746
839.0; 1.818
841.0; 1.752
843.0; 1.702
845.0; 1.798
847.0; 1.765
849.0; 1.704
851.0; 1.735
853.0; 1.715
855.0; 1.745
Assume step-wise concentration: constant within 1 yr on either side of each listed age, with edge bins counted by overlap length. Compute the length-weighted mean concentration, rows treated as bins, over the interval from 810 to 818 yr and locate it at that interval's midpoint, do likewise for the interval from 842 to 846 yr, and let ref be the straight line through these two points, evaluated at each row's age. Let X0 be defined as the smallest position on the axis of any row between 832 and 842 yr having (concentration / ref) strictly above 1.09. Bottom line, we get 833.0 yr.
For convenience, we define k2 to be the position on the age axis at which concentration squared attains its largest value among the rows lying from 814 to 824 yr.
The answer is 821.0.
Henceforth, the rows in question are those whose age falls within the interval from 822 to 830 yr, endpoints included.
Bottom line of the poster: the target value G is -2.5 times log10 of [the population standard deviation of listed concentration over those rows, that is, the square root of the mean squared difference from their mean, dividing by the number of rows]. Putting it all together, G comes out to 3.4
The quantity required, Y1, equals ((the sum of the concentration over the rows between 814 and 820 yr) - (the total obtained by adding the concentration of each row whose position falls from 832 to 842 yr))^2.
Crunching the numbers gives 20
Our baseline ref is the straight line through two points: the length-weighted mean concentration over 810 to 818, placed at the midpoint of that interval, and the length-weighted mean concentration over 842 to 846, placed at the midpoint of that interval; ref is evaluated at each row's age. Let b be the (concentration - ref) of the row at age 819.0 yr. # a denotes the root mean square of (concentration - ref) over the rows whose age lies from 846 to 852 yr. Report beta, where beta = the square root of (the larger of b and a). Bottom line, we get 0.517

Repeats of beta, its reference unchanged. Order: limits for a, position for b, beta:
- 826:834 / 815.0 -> 0.466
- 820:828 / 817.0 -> 0.529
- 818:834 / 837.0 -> 0.501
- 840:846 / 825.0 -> 0.439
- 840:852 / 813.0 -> 0.298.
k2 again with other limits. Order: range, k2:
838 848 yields 839.0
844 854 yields 845.0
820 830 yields 827.0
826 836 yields 831.0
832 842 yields 839.0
